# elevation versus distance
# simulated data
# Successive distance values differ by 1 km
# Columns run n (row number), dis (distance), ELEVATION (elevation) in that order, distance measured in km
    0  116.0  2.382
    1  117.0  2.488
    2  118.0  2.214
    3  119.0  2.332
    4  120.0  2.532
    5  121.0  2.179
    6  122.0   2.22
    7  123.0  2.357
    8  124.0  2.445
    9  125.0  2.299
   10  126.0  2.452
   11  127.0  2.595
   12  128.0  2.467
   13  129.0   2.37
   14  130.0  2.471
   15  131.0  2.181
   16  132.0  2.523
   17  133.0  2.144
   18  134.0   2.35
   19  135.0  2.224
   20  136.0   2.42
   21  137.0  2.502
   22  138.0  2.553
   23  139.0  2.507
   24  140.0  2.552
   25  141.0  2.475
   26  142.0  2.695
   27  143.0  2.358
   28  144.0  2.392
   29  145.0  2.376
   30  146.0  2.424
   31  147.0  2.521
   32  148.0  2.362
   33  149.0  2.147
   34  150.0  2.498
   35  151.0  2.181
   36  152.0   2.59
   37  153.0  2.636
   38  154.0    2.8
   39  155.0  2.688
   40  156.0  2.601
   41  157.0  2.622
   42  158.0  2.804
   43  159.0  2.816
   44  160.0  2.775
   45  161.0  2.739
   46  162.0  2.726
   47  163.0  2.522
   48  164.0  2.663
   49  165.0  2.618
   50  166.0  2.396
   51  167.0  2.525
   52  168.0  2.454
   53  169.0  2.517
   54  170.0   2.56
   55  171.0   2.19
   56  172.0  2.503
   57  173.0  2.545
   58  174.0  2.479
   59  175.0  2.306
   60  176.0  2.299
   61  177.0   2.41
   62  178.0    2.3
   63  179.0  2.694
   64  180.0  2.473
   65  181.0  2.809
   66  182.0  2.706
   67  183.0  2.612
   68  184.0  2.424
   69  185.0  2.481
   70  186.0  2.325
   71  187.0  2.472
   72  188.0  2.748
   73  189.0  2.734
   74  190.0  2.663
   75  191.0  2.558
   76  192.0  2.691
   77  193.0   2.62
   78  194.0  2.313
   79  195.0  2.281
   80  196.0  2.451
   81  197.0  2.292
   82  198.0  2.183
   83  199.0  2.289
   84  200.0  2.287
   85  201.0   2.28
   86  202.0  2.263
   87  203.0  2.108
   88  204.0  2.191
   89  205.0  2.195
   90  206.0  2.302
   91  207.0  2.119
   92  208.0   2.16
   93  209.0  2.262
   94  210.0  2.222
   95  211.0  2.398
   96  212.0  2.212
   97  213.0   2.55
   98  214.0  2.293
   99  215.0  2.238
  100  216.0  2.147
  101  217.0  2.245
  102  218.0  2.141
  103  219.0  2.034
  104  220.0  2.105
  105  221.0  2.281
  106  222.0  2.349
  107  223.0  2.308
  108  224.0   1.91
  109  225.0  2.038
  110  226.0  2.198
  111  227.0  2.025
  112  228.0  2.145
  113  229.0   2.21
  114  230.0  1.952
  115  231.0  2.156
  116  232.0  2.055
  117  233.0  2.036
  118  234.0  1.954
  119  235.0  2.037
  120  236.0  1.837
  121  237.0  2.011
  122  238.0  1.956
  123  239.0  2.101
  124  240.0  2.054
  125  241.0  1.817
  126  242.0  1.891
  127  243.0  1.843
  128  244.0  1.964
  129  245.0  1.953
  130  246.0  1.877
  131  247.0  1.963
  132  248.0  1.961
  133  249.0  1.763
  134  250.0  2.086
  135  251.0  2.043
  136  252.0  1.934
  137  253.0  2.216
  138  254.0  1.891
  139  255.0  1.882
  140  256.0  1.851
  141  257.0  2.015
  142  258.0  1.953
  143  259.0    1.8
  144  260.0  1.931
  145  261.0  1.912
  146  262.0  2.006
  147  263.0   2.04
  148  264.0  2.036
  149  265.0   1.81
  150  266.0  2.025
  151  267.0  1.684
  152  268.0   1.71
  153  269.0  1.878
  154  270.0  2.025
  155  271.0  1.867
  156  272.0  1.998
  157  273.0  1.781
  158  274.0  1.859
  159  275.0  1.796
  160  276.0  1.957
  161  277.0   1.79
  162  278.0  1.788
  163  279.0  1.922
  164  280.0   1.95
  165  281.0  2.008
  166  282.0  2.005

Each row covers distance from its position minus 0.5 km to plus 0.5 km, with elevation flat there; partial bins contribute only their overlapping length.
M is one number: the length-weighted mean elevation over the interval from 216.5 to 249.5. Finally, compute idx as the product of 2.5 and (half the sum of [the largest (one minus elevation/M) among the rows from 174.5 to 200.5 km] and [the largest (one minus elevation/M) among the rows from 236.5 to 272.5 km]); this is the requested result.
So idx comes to 0.13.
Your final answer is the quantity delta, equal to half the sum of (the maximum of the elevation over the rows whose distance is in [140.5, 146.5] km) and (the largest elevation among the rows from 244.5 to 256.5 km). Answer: 2.46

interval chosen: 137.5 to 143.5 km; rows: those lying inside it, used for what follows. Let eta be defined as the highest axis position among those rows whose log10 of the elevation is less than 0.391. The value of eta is 143.0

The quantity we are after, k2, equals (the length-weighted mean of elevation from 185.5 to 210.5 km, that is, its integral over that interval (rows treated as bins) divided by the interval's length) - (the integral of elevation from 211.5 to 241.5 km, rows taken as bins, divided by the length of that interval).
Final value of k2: 0.25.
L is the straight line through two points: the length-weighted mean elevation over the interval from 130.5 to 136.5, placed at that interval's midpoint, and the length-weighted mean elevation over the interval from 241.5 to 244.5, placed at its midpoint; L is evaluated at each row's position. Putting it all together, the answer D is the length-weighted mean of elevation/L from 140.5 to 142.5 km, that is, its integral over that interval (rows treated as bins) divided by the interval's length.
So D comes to 1.14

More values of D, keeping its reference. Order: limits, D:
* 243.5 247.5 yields 1.03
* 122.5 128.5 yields 1.04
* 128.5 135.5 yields 1.00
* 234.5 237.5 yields 1.02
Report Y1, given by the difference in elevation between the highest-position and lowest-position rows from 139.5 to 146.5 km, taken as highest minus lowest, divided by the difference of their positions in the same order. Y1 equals -0.021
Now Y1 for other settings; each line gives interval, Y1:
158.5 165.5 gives -0.033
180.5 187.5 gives -0.056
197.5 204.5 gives 0.001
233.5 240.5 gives 0.017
